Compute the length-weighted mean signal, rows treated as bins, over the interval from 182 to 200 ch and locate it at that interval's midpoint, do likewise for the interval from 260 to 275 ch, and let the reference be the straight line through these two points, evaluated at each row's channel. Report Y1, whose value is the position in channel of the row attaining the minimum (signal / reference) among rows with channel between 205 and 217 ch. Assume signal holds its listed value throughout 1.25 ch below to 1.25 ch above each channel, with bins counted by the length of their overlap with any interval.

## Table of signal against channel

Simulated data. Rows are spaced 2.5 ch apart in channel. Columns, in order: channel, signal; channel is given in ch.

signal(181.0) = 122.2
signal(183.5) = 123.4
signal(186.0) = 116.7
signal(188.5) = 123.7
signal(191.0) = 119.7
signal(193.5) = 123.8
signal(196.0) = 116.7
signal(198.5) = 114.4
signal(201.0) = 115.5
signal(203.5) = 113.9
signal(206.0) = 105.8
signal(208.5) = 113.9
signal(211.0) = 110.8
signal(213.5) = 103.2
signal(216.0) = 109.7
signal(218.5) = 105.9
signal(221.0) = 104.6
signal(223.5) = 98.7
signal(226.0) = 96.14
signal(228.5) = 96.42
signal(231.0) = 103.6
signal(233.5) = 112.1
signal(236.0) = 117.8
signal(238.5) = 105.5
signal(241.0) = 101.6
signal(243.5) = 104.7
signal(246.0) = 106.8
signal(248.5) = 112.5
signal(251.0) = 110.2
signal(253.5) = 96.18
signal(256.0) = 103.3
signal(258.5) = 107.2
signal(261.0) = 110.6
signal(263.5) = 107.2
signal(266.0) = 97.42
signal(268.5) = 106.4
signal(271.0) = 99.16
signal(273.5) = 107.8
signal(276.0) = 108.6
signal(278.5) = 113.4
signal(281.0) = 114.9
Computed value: 213.5 ch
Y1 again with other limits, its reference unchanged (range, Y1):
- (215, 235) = 226.0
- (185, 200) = 186.0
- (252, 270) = 253.5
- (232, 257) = 253.5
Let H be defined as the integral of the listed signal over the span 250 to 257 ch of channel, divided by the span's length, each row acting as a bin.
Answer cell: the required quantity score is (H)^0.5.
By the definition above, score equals 10.15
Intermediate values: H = 103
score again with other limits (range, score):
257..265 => 10.38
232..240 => 10.55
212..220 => 10.31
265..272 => 10.06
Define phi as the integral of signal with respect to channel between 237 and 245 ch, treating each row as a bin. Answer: 836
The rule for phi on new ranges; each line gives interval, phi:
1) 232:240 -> 890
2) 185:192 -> 841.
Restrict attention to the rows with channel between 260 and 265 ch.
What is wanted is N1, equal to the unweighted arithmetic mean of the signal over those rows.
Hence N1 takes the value 109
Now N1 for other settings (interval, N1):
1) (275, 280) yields 111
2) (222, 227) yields 97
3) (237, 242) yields 104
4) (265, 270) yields 102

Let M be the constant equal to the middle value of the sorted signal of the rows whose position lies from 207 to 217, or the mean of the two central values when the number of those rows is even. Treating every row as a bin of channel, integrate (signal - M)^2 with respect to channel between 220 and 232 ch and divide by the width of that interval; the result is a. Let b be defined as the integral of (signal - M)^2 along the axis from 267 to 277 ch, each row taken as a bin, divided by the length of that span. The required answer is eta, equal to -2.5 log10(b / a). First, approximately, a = 123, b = 41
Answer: 1.2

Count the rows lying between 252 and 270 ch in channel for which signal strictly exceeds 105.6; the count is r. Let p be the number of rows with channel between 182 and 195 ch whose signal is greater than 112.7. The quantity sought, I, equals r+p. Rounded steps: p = 5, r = 4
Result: 9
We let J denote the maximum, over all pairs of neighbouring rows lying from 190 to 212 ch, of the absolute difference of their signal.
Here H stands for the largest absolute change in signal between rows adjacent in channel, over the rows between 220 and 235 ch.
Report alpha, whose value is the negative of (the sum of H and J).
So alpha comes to -17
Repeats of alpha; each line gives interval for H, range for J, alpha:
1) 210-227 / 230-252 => -20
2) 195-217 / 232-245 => -20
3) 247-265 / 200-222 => -22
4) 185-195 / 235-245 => -19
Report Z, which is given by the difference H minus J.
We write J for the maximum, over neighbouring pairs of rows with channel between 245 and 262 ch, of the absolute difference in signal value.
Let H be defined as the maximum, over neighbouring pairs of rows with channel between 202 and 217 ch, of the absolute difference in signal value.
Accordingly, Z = -6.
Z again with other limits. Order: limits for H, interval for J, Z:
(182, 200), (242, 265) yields -7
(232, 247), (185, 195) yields 5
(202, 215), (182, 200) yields 1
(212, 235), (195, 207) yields 0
